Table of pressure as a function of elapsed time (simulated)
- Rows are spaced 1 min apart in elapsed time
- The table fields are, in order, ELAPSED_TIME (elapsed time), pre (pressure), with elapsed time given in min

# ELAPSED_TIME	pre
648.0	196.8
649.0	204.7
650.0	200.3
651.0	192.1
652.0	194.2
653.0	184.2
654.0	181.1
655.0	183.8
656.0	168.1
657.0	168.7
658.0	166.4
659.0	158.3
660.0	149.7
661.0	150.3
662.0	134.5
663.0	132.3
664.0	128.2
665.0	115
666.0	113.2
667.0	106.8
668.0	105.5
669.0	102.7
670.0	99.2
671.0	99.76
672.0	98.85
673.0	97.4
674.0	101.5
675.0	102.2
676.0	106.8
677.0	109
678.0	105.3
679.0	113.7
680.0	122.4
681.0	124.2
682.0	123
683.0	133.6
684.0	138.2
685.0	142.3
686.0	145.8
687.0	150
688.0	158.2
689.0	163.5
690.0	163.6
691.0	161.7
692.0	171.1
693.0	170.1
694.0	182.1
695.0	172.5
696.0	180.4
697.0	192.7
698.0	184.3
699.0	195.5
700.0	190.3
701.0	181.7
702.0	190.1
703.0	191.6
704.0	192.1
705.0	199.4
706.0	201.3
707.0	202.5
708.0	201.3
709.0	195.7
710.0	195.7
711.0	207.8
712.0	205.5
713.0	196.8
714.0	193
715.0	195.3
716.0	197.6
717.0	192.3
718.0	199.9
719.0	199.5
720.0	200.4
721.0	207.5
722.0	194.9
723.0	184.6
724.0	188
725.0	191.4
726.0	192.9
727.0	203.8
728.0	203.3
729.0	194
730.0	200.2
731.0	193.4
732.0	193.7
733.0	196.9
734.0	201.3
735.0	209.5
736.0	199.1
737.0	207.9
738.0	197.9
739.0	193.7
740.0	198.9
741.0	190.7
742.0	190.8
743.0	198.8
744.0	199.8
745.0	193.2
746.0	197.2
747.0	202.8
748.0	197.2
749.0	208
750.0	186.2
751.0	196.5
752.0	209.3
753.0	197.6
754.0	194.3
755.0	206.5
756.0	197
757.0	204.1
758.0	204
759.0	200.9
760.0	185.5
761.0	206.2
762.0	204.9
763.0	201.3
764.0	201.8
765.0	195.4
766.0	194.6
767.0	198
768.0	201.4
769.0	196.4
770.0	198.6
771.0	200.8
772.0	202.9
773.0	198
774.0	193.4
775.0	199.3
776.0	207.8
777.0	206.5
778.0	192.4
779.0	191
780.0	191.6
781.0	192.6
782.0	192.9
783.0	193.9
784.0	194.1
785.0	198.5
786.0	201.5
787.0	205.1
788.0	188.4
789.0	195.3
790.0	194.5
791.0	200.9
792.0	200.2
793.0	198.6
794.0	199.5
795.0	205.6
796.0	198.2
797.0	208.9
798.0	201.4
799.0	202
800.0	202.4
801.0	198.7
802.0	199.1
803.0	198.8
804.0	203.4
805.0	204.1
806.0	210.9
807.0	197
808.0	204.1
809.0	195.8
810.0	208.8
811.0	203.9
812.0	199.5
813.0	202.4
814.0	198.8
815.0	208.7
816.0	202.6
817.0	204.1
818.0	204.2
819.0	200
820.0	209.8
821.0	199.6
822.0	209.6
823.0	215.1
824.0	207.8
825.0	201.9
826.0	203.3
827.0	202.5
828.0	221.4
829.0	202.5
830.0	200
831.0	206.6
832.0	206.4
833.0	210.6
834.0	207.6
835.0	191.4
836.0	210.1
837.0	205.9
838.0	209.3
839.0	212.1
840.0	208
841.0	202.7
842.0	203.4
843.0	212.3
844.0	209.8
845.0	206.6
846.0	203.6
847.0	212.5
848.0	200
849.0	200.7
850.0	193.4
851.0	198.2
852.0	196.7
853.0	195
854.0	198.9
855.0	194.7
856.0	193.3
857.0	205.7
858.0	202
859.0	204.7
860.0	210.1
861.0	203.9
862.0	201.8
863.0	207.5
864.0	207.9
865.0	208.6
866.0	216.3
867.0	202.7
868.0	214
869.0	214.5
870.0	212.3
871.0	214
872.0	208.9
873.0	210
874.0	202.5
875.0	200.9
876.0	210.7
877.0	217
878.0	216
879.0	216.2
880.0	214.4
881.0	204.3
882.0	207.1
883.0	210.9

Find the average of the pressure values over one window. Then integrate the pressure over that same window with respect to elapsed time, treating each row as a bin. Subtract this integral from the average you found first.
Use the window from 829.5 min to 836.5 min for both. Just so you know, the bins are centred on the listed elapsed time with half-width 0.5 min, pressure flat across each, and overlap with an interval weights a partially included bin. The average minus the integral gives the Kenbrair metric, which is -1228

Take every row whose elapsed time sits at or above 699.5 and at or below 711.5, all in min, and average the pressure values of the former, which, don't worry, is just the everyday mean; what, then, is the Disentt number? 196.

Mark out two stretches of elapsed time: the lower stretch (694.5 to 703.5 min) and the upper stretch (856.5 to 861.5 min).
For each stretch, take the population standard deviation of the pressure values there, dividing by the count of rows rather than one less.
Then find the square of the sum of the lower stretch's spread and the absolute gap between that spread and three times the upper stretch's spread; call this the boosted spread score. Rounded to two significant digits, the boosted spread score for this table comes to 66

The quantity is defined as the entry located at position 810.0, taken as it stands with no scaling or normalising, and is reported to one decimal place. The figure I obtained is 208.8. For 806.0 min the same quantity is 210.9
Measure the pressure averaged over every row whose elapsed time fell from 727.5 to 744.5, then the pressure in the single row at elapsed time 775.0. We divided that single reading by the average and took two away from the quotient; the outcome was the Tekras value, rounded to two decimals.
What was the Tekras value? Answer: -0.99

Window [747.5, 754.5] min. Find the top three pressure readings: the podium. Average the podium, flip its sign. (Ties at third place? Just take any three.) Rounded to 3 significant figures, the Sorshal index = -205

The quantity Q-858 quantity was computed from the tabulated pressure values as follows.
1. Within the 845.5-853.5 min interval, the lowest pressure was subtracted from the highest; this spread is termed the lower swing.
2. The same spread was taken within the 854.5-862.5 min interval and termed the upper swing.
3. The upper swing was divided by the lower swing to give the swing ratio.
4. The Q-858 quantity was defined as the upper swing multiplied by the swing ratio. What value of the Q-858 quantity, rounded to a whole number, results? 15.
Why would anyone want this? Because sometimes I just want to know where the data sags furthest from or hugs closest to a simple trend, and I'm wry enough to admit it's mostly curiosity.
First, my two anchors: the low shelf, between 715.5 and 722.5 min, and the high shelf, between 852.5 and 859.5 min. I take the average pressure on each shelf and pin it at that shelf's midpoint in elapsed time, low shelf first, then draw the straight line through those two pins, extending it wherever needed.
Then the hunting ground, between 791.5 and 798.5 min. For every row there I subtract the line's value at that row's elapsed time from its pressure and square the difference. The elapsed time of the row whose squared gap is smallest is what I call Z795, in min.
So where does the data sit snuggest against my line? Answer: 793.0 min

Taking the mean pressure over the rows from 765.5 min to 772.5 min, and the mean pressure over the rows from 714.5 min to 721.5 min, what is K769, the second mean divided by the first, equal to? 1.0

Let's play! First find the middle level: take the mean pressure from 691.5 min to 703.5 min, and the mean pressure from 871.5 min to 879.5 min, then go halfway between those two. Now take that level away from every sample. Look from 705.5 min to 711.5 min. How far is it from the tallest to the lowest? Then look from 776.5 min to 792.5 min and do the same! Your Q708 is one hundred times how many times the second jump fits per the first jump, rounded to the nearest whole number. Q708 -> 150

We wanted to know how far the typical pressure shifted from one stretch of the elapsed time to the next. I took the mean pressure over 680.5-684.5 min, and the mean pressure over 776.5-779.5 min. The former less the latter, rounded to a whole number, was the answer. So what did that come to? -67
